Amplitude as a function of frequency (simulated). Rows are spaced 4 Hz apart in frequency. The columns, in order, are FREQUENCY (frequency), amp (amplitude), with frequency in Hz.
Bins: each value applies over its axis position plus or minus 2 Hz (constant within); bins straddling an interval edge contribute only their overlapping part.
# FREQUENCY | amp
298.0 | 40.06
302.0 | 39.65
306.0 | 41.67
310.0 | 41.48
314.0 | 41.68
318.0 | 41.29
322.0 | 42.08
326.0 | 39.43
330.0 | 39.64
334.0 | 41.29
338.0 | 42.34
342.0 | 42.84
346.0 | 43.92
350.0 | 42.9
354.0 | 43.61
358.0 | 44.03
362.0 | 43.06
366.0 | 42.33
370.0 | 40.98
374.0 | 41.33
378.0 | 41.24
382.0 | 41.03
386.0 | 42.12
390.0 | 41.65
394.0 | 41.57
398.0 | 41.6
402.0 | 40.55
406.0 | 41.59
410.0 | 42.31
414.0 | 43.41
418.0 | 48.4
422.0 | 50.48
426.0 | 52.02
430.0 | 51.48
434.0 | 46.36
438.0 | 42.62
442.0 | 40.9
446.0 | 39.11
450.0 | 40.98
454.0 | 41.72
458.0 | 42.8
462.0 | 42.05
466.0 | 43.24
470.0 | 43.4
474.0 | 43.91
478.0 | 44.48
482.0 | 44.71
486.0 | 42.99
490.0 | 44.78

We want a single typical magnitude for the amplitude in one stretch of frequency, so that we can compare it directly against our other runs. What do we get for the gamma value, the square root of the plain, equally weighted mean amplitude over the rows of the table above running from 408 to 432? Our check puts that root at 6.93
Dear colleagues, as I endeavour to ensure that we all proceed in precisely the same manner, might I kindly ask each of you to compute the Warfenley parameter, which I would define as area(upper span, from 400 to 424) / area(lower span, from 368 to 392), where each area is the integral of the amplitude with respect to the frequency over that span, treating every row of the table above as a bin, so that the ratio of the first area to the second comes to 1.07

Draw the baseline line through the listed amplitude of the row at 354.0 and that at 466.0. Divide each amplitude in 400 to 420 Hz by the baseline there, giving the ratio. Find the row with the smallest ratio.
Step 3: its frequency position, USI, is 402.0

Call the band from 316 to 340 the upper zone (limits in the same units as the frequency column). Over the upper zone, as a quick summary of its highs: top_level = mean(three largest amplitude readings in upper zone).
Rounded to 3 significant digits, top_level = 41.9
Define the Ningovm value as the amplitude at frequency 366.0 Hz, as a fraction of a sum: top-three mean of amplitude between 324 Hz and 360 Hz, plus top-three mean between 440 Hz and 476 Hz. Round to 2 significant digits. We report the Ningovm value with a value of 0.48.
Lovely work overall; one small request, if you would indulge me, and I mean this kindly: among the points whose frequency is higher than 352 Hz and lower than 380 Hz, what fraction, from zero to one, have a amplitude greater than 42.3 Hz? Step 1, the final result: 0.57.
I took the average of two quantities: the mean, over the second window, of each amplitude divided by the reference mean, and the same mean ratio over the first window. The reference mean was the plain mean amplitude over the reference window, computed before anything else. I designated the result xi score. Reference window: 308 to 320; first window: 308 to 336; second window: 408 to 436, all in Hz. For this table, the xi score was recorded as 1.07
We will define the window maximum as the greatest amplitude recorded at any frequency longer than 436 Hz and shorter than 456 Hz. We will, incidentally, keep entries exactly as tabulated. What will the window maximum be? 42.62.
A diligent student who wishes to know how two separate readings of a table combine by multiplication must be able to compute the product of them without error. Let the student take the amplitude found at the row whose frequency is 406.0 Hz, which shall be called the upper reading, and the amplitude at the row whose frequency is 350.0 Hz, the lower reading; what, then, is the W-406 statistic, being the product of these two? 1784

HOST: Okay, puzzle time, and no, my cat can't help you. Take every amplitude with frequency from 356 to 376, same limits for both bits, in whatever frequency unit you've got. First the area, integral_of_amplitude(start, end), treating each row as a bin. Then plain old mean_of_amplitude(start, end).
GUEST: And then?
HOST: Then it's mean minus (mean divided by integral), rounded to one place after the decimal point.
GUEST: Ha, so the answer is 42.3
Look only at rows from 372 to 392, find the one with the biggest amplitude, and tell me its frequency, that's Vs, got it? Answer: 386.0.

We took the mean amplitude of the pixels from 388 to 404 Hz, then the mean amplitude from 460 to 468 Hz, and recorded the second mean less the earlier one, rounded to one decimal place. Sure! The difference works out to 1.3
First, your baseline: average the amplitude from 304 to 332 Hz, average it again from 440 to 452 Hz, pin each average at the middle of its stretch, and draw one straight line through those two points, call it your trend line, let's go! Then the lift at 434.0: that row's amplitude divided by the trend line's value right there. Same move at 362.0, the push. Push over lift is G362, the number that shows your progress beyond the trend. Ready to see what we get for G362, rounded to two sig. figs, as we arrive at 0.92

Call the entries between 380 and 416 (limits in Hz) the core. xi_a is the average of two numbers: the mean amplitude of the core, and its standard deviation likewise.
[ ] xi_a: 21.3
